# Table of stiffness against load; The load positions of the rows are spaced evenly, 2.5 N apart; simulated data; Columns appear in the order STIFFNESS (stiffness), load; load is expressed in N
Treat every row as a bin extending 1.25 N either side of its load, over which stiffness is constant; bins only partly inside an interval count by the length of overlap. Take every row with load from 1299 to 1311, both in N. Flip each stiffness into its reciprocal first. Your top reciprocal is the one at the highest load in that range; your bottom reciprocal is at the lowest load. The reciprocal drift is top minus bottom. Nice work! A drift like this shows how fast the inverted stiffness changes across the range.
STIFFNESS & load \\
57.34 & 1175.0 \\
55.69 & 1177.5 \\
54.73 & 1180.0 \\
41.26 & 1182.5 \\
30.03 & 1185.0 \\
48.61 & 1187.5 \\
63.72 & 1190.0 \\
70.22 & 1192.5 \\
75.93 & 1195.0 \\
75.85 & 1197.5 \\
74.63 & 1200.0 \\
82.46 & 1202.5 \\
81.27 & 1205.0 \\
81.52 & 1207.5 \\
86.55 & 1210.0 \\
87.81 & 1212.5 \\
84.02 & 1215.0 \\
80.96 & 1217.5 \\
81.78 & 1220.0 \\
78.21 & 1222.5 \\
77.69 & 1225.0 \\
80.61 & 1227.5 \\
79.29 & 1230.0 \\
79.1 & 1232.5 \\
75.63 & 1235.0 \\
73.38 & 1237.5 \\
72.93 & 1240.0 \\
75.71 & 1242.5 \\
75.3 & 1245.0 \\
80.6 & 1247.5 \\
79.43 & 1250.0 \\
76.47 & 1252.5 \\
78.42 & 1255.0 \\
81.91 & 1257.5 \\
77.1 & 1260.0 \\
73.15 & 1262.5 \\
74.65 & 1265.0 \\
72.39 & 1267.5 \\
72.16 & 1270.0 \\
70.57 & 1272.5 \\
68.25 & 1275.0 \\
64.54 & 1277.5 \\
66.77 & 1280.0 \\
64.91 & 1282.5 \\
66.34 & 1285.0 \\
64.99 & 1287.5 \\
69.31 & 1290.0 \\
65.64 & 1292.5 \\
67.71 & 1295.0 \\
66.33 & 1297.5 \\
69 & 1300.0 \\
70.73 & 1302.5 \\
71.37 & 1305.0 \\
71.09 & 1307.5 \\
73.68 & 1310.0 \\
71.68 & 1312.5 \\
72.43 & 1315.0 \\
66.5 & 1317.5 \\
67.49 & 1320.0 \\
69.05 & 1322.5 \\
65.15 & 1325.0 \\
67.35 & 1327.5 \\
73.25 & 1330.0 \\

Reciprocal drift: -0.0009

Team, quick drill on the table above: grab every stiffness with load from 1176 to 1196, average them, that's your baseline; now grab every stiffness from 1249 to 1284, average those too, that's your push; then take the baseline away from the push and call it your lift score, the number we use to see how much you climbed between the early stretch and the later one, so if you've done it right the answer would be 18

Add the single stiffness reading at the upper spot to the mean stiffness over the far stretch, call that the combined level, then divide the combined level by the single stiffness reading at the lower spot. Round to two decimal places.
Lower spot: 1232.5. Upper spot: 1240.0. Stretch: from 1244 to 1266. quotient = 1.90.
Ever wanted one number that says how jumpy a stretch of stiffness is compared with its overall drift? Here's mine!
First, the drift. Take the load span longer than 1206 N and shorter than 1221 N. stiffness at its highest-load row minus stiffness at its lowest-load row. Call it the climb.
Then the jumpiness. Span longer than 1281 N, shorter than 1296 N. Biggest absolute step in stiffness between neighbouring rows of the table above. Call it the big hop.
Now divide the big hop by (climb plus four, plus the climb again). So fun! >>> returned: 1.0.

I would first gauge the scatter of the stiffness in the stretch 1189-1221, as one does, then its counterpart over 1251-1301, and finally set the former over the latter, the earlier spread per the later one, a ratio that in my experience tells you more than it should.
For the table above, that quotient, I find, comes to 1.3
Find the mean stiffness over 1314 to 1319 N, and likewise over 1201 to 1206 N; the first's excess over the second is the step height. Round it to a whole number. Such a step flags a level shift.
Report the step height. -12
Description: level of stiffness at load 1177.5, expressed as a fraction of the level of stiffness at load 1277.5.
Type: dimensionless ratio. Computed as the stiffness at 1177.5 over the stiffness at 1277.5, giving 0.86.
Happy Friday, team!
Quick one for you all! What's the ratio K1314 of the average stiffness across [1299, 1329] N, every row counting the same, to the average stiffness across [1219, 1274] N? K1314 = 0.91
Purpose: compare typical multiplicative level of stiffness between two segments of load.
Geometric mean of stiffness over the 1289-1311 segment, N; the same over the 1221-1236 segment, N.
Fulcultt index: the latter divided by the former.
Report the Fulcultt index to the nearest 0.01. 1.13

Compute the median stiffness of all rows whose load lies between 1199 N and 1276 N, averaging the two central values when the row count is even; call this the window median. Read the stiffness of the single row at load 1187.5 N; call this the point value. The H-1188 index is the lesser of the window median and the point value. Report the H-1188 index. 49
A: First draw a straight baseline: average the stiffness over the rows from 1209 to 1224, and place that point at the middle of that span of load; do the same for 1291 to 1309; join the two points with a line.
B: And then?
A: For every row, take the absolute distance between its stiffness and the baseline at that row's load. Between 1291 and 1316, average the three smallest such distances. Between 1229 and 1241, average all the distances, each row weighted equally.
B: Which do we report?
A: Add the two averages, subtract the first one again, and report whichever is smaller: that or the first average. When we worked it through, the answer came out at 1.5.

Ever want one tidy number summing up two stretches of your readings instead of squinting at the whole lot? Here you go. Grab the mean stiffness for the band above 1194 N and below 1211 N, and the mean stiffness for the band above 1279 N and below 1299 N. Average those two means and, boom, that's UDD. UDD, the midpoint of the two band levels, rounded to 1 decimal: 73.1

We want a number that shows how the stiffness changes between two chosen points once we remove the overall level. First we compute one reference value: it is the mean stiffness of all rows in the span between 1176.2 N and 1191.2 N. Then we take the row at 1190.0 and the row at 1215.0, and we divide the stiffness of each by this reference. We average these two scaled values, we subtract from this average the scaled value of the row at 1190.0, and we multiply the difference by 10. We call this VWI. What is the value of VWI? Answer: 2.1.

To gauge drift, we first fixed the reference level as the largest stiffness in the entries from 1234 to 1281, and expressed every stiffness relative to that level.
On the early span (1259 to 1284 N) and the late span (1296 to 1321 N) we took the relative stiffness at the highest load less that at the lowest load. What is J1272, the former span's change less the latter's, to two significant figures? -13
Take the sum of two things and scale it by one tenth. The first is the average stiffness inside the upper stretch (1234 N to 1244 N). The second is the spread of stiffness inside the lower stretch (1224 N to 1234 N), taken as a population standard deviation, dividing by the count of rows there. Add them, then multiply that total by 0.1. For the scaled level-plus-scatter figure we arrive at 7.54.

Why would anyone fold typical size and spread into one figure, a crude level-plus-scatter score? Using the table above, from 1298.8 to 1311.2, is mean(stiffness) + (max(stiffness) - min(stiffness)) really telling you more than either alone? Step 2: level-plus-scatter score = 76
